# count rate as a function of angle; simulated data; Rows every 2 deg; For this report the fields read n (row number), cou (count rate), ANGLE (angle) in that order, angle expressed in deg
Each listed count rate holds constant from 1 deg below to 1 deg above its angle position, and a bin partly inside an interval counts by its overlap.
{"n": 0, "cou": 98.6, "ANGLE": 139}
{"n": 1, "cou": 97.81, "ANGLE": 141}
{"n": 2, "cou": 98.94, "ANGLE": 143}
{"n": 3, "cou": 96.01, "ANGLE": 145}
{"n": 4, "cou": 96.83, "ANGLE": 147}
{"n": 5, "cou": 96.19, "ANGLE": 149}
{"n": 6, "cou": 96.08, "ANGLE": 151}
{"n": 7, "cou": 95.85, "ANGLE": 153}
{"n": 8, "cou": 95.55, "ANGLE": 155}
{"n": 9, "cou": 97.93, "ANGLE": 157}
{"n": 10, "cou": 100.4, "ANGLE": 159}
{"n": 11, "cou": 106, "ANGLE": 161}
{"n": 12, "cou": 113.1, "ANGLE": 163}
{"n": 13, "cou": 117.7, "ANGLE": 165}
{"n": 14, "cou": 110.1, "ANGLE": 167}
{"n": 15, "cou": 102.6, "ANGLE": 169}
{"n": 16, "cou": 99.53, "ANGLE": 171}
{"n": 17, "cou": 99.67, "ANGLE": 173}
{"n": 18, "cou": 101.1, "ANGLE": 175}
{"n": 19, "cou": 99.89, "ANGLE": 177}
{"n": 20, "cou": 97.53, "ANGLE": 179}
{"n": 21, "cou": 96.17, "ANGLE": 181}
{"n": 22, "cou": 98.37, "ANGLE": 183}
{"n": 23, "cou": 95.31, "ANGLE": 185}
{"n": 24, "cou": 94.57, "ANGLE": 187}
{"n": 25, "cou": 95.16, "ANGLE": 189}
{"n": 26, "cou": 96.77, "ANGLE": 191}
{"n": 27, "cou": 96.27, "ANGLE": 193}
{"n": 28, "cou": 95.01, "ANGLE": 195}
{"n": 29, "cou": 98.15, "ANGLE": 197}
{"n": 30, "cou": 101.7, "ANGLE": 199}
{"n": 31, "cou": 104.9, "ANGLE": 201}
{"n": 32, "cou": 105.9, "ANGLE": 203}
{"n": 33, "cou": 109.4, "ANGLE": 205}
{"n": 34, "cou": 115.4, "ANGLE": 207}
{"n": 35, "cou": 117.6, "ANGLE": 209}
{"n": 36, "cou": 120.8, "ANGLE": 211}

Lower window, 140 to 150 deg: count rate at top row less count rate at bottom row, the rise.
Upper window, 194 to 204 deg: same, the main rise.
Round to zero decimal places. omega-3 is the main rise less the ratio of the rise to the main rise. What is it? 11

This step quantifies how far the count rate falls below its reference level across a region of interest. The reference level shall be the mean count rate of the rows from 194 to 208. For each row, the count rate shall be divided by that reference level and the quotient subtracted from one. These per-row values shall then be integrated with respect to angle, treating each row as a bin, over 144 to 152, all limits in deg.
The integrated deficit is 0.6 deg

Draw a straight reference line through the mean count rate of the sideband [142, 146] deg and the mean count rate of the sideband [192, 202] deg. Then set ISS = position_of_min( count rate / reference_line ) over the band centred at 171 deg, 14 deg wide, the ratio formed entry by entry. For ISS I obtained 171 deg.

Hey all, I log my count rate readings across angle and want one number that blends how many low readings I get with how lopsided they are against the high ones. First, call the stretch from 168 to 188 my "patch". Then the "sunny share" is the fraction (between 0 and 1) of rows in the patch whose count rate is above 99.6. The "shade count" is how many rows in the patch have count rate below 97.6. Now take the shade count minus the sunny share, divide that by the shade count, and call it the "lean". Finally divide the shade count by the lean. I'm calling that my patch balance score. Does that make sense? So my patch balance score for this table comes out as 4.4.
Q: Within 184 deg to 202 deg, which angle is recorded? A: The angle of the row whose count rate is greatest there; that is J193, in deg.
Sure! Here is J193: 201 deg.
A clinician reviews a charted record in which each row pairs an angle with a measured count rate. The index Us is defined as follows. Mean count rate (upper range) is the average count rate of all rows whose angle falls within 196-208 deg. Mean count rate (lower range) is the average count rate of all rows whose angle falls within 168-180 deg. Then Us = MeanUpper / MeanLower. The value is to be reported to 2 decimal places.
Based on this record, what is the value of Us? 1.06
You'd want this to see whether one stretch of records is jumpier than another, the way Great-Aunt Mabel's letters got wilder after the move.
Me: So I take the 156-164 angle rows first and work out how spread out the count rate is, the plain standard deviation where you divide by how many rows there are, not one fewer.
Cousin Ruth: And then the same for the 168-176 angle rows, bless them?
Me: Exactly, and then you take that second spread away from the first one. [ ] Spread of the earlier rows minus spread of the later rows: 4.6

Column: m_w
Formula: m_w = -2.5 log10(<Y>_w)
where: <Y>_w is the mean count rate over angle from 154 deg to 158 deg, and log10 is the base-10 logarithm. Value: -4.964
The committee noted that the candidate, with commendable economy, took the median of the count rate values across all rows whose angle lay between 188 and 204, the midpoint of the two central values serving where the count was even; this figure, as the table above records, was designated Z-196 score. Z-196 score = 97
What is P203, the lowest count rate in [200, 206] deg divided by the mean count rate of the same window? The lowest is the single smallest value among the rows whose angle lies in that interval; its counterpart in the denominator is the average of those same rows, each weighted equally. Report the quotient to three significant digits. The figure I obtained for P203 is 0.983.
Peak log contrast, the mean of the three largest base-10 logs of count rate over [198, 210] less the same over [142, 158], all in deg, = 0.07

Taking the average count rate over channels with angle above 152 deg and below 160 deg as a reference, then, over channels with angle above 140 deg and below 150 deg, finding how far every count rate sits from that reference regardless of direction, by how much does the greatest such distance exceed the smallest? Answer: 1.1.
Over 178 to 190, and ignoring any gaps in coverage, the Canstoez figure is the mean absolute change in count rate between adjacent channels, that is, 1.6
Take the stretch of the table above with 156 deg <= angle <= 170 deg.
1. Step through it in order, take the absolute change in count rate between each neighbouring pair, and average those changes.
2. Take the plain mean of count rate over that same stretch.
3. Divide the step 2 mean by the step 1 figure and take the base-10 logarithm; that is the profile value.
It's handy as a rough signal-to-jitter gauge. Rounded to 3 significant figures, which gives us 1.26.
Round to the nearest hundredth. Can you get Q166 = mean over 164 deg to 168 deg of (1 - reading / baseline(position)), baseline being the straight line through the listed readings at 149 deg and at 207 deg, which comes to -0.12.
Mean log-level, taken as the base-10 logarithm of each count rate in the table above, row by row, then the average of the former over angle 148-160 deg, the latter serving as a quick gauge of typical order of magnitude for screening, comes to 1.987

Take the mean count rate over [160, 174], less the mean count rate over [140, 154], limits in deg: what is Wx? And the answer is 10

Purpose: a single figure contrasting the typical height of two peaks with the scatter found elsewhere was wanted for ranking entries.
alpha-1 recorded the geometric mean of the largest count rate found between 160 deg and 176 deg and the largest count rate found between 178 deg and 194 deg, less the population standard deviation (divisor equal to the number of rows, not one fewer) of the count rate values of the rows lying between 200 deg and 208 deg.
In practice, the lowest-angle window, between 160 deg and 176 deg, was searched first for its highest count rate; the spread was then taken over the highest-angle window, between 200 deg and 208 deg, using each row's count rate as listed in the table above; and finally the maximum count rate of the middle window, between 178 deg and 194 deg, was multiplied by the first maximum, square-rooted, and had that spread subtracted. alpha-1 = 103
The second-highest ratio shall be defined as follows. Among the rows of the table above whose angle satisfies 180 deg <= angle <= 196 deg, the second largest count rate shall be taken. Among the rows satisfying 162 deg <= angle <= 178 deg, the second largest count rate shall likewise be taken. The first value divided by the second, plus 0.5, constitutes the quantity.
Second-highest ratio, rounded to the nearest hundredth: 1.36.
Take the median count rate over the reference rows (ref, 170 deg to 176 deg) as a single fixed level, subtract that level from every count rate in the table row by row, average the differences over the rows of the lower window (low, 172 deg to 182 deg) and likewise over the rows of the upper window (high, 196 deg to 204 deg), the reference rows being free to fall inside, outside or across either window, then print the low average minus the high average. -3.8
